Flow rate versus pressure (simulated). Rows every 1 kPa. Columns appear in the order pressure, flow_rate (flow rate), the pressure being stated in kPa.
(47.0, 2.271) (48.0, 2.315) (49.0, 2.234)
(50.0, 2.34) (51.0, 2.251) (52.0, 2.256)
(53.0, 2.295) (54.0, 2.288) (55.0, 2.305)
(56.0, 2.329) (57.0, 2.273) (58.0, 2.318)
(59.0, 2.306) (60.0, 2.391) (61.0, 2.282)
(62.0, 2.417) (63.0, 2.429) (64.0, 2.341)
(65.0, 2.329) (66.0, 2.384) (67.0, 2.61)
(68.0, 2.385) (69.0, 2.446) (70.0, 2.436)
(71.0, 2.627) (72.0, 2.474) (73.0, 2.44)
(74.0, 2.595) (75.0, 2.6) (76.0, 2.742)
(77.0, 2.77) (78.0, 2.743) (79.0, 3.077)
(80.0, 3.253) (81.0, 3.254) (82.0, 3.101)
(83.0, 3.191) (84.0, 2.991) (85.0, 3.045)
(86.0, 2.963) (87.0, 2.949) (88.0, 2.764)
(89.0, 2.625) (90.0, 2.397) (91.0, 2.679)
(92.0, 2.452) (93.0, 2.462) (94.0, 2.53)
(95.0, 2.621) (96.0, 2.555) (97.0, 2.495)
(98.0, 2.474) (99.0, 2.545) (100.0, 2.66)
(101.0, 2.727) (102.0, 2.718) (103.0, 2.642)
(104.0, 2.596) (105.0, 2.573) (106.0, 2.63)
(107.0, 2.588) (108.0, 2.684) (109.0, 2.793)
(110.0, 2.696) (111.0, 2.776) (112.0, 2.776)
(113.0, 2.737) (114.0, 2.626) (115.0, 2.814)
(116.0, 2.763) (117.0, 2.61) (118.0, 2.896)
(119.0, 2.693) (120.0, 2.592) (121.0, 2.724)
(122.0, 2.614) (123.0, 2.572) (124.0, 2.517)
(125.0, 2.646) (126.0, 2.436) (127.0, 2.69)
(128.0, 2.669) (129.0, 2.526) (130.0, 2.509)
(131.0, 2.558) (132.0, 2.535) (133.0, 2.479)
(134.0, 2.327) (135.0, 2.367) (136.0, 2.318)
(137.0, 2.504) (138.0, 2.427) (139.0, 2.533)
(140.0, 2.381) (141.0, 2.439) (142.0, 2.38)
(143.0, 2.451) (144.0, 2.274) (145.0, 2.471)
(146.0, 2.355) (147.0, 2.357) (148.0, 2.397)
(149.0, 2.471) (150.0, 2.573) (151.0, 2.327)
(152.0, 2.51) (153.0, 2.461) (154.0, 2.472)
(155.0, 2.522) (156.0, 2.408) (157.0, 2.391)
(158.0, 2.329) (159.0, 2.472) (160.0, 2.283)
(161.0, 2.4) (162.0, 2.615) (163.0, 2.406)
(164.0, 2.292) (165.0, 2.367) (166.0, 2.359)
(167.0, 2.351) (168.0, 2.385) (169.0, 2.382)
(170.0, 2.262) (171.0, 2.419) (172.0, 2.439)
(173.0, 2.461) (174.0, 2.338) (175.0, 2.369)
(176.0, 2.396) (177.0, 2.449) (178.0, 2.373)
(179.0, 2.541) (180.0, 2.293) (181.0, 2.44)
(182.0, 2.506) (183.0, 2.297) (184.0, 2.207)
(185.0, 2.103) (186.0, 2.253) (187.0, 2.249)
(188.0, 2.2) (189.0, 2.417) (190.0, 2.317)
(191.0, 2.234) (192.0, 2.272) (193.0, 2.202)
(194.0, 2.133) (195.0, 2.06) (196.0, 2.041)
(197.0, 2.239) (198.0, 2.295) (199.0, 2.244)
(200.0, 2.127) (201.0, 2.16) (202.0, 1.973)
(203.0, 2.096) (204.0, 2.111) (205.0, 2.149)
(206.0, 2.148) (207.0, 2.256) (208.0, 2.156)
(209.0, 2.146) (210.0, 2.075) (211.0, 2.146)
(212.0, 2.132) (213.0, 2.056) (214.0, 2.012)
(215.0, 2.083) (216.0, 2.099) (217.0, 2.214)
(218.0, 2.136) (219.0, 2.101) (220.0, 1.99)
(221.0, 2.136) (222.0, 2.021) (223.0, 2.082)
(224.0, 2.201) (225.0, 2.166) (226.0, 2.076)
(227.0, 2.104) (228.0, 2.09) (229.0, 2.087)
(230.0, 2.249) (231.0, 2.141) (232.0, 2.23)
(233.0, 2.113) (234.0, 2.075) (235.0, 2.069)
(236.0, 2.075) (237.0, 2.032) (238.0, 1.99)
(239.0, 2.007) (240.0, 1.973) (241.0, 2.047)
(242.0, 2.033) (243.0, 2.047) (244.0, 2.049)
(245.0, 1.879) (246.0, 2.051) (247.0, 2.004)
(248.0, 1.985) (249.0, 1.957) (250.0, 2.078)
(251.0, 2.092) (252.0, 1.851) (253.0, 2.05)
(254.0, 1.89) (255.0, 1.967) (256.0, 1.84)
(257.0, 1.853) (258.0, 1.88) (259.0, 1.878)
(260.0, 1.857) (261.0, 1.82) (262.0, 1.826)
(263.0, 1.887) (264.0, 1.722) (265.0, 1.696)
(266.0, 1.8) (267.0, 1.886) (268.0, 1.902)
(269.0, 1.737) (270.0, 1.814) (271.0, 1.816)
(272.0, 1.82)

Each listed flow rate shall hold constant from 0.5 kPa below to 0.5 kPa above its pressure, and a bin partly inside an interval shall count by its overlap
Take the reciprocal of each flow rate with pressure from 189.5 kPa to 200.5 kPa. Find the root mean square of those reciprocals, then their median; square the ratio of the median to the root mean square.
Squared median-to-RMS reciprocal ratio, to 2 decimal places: 0.96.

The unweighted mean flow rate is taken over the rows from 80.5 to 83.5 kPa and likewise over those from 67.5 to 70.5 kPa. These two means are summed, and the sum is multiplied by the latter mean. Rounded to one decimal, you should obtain 13.6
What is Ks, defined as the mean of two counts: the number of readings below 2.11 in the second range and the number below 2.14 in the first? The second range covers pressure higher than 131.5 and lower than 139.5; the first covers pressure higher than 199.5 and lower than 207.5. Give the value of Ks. 2.0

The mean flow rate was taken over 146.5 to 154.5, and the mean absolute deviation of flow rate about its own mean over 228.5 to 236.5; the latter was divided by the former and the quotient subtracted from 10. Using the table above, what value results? 9.98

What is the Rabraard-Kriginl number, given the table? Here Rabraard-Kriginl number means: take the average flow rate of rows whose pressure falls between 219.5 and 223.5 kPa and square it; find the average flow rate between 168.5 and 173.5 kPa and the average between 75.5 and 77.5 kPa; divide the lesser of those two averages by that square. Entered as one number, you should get 0.57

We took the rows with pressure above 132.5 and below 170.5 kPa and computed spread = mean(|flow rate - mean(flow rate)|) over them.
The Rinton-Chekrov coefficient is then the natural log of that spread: -2.70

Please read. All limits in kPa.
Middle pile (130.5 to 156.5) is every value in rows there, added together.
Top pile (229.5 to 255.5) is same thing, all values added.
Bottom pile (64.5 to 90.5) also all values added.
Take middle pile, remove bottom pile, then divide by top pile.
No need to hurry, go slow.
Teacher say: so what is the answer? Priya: -0.149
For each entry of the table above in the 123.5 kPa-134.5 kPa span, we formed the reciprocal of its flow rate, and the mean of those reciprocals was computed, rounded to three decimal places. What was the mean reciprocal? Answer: 0.395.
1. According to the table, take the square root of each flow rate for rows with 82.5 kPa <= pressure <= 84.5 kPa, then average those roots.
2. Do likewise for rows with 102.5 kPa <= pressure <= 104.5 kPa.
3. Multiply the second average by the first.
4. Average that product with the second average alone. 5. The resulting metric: 2.23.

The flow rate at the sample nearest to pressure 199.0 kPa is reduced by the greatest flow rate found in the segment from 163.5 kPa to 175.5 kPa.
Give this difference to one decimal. -0.2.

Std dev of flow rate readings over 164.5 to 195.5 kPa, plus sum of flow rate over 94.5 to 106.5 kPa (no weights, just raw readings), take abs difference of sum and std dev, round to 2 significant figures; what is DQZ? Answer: 31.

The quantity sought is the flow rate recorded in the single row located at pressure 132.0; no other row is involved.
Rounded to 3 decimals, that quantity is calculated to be 2.535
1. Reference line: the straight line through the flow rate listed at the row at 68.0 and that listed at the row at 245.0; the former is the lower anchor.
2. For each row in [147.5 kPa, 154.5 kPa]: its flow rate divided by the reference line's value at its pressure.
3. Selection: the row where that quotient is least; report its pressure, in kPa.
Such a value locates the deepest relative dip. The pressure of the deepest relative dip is 151.0 kPa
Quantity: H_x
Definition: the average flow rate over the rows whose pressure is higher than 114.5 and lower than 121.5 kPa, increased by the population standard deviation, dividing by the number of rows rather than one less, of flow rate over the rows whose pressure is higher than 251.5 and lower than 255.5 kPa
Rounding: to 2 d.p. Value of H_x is 2.80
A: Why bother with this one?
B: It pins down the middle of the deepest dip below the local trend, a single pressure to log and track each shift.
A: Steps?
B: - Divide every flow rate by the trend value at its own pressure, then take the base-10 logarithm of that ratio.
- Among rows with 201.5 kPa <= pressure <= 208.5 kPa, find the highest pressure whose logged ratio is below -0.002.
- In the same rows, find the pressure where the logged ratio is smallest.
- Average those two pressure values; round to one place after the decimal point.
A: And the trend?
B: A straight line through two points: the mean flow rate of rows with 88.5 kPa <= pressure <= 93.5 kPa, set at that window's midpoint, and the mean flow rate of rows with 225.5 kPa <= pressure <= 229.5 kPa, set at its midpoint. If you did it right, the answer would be 203.5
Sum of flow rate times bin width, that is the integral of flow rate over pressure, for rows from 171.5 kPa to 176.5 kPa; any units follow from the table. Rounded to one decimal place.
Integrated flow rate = 12.0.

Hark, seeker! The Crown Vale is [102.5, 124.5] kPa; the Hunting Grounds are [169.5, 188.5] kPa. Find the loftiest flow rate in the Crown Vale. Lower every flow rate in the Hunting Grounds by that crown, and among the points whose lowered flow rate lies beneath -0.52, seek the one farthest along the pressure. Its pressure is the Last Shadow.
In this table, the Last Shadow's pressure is 188.0 kPa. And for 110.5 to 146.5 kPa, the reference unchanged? 146.0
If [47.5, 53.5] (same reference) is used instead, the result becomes 53.0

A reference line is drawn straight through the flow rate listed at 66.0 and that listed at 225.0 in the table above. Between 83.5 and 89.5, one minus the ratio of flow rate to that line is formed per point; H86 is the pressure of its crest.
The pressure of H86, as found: 89.0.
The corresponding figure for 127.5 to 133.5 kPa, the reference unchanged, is 133.0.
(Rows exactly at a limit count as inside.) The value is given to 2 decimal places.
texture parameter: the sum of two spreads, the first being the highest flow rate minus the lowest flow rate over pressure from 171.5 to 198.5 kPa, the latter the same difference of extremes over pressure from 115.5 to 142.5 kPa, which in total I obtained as 1.08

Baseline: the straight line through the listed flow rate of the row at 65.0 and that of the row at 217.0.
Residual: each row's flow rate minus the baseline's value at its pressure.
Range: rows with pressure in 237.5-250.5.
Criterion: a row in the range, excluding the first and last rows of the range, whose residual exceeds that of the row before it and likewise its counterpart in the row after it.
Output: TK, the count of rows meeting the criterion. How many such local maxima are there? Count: 4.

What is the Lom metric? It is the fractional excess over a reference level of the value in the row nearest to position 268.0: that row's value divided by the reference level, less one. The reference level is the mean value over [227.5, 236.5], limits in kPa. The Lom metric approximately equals -0.11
